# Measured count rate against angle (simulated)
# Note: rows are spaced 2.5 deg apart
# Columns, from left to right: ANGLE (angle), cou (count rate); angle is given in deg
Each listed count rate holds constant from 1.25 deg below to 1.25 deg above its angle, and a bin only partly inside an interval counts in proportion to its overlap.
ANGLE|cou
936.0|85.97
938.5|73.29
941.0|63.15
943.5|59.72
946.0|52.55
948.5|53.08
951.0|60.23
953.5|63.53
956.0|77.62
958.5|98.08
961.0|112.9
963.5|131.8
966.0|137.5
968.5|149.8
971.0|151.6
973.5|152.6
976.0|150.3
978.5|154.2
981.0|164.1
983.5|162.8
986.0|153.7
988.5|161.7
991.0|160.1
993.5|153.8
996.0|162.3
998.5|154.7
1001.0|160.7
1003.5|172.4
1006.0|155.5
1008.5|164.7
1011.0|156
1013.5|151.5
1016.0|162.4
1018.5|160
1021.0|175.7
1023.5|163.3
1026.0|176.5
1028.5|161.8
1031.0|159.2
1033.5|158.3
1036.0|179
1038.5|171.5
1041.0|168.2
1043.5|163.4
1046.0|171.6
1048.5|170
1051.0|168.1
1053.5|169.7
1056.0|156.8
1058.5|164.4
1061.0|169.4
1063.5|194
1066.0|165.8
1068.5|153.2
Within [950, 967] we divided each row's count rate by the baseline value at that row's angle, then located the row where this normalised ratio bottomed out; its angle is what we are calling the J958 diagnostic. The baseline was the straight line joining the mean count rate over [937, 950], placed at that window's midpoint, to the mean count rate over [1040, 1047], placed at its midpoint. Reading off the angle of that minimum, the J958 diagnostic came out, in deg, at 951.0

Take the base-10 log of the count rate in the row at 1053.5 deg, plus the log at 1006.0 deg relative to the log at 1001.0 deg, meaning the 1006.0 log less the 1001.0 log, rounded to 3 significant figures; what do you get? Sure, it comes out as 2.22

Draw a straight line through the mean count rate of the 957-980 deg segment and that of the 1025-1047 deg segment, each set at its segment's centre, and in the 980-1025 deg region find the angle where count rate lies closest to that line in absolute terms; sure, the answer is 1018.5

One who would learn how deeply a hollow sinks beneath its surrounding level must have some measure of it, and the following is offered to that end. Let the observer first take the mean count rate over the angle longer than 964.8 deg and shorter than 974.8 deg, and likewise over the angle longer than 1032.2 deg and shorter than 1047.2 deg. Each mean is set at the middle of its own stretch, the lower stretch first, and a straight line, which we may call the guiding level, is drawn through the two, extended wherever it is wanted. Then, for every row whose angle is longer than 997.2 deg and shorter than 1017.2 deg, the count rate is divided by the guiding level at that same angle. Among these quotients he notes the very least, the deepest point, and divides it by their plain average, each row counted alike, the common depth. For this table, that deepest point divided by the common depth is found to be 0.94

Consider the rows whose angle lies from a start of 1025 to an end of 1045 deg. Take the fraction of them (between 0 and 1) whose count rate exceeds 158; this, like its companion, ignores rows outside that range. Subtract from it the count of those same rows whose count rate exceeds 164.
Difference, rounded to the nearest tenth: -3.0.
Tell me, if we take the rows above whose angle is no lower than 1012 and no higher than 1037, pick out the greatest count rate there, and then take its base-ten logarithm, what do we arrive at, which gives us 2.25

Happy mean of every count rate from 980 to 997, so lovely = 160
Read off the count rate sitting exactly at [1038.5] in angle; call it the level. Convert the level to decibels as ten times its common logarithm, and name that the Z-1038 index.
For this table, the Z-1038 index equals 22.3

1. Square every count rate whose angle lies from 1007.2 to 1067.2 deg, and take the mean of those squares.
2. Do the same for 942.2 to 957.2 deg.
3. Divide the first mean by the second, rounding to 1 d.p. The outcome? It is 7.3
